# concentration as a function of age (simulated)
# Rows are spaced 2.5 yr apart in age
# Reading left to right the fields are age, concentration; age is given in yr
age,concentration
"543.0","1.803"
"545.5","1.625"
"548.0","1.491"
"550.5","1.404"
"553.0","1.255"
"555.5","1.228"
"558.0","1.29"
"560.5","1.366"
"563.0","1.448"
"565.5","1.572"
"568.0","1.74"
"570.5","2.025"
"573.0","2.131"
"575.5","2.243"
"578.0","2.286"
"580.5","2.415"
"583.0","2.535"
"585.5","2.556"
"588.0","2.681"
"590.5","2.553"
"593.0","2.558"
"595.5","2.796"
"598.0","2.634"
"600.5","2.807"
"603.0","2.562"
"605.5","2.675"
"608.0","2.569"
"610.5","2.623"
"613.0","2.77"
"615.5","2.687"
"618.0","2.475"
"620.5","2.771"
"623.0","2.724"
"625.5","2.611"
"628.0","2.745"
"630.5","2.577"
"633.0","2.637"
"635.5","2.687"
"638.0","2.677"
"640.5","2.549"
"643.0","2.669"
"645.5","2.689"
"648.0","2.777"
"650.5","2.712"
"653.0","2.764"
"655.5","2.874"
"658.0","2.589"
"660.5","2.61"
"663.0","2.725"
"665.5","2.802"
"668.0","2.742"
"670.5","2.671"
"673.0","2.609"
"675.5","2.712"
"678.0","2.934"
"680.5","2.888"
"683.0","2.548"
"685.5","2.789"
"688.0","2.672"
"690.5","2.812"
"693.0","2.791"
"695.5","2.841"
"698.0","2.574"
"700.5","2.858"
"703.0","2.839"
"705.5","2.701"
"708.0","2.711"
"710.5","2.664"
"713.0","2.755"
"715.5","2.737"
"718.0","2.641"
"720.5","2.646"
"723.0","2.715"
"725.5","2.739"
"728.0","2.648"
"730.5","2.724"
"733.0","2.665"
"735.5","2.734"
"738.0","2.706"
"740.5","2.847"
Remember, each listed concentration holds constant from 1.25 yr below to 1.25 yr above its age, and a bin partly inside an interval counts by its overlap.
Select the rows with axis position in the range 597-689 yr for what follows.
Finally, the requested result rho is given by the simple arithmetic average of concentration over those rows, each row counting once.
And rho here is 2.69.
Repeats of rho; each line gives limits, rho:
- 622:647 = 2.66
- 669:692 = 2.74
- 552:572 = 1.49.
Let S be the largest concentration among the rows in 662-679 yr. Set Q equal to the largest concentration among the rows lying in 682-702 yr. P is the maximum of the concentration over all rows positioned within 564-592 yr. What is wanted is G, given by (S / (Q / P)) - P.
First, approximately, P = 2.681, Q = 2.858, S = 2.934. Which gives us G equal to 0.07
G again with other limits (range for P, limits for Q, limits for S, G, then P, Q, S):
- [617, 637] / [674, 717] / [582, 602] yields -0.12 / 2.771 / 2.934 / 2.807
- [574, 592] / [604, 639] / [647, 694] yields 0.16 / 2.681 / 2.771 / 2.934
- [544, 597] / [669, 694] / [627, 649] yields -0.15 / 2.796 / 2.934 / 2.777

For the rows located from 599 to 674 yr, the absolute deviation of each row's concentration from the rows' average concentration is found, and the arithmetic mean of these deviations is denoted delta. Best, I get 0.072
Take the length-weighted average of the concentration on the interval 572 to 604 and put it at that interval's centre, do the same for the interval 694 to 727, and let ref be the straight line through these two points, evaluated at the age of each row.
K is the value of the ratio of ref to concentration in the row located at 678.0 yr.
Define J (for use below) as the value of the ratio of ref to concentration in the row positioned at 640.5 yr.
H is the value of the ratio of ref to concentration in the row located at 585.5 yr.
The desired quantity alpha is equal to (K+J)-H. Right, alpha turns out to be 0.95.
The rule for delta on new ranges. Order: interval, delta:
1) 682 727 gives 0.072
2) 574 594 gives 0.123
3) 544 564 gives 0.104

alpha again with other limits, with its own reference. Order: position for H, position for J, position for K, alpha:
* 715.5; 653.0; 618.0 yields 0.99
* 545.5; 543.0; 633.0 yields 0.83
